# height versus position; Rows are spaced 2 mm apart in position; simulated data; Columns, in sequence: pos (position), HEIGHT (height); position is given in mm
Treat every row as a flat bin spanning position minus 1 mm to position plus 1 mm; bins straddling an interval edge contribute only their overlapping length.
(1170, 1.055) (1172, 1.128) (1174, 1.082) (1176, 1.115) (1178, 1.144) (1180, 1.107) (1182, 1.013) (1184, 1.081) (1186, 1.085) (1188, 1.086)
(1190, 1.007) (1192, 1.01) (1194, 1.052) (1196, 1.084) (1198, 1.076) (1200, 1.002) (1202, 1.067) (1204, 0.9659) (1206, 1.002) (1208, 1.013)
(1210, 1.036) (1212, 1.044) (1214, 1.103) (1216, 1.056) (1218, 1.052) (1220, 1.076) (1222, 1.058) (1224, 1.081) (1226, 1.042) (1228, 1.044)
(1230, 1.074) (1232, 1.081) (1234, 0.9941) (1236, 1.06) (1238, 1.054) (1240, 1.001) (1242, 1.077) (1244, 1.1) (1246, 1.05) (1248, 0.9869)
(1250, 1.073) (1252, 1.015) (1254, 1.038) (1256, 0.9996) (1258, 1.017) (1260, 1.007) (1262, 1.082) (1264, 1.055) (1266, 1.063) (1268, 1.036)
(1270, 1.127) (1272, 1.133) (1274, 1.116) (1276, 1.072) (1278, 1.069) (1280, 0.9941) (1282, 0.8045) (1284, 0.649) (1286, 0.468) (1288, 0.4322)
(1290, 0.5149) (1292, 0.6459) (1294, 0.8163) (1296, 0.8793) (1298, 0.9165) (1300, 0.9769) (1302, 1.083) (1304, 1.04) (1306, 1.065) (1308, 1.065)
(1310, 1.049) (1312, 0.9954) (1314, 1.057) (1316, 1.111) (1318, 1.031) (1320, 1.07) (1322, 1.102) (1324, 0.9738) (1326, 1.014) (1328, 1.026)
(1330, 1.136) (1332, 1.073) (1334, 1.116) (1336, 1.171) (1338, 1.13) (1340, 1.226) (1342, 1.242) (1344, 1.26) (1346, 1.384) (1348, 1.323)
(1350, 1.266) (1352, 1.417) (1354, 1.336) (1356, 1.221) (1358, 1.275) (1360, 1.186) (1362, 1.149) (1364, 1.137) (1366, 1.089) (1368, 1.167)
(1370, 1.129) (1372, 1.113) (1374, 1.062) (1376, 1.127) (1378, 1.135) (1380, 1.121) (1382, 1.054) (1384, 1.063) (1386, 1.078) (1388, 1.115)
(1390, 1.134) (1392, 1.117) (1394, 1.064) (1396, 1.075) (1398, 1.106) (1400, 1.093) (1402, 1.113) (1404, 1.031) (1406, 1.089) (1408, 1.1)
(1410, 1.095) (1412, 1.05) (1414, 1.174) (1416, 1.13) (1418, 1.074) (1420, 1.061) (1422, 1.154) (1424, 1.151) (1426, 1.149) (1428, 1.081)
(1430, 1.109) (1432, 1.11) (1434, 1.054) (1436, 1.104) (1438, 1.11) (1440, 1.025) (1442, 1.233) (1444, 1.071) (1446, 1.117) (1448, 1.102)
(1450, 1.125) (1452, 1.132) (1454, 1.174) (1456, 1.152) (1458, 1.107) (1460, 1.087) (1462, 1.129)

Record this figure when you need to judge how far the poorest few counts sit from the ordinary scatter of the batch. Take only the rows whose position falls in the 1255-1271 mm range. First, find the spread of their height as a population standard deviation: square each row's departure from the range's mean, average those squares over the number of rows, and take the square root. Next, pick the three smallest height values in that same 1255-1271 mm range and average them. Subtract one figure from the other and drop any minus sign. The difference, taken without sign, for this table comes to 0.97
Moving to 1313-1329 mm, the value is 0.96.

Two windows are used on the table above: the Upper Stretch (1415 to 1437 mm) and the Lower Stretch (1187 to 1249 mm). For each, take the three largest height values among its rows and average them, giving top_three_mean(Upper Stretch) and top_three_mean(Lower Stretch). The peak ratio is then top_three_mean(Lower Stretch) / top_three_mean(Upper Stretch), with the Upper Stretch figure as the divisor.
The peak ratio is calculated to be 0.95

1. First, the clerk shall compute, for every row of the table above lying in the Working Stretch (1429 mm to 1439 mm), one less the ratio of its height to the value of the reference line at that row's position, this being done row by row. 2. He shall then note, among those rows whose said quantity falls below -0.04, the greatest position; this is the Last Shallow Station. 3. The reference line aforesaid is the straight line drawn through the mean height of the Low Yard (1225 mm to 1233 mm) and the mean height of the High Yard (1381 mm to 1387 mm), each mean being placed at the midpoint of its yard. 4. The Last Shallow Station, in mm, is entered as 1438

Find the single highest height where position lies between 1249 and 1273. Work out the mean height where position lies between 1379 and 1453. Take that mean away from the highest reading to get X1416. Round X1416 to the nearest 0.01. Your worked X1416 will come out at 0.03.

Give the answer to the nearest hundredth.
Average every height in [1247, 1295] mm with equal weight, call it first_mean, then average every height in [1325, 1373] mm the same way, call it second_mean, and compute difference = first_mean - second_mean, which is -0.27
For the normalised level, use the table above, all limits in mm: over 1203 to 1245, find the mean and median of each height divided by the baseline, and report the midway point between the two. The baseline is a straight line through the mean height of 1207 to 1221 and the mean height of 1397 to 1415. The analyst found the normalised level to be 0.99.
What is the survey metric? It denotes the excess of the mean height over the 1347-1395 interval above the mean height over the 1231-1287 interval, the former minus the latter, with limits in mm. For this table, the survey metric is 0.15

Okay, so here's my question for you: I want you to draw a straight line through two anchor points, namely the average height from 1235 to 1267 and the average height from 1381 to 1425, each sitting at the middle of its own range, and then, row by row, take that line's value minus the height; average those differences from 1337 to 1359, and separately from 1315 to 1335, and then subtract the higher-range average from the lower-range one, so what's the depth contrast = 0.21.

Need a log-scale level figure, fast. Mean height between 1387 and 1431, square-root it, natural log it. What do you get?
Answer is 0.05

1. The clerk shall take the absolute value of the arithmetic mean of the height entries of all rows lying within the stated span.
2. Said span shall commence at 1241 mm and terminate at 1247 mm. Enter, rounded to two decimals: 1.08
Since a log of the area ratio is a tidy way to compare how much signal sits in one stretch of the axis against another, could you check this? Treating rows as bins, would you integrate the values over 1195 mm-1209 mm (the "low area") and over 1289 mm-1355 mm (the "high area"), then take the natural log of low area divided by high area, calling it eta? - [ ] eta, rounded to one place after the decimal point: -1.6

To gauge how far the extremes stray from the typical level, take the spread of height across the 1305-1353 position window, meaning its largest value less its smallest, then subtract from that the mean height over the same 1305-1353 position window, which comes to -0.69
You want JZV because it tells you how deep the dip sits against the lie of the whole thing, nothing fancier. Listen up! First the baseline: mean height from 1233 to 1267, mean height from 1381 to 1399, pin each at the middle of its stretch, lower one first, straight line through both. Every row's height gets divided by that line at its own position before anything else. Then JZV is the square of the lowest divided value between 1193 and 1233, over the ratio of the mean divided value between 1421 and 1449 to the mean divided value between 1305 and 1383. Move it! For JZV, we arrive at 0.944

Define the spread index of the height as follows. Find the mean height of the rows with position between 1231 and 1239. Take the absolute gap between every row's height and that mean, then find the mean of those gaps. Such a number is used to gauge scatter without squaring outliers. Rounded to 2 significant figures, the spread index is 0.027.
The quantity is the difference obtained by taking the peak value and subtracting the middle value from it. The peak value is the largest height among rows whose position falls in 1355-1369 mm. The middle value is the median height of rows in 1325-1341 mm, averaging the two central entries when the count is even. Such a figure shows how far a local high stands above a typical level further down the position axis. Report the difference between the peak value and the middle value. 0.15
